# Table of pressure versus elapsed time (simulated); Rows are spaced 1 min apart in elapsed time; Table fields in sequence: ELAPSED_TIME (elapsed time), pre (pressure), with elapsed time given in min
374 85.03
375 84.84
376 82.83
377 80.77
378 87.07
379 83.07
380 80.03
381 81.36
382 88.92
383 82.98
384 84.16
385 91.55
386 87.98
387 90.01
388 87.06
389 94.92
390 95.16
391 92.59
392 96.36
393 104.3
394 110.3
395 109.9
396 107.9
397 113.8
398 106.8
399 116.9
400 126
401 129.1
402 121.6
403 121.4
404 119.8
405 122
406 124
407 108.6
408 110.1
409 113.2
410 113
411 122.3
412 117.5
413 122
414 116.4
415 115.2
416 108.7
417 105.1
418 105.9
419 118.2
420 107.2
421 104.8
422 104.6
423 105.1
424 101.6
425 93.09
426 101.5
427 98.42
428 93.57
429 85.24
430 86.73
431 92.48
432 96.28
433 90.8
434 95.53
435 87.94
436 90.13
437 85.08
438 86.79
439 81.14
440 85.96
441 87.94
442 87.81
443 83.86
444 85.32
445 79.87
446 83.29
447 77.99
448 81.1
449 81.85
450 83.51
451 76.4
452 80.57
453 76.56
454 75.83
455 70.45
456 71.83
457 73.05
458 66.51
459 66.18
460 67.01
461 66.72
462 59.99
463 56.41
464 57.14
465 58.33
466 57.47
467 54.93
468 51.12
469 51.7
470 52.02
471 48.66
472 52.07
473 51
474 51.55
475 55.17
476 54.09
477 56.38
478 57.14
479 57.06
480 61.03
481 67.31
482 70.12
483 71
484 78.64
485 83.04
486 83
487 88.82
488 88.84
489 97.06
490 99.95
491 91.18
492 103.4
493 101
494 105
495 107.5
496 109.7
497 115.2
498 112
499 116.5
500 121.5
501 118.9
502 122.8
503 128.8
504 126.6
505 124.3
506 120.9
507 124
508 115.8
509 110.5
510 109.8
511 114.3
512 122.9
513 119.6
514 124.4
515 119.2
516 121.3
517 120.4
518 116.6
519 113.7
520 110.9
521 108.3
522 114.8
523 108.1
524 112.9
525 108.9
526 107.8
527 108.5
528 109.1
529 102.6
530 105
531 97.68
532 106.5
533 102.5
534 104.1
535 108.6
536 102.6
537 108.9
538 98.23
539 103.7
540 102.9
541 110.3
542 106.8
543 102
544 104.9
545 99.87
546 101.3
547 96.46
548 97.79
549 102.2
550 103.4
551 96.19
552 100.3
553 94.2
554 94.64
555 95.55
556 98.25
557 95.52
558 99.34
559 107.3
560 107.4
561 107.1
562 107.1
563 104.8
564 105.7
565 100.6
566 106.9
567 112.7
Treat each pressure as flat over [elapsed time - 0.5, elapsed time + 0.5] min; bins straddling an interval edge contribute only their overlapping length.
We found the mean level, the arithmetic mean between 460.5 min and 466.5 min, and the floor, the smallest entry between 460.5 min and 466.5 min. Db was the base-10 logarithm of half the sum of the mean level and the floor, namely 1.76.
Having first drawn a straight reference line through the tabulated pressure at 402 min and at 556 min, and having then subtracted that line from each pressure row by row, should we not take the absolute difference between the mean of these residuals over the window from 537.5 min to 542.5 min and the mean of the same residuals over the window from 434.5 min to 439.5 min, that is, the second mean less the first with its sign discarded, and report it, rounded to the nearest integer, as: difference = 34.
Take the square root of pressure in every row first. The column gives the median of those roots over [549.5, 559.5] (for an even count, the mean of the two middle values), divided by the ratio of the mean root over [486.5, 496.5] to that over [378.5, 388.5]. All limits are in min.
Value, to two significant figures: 9.2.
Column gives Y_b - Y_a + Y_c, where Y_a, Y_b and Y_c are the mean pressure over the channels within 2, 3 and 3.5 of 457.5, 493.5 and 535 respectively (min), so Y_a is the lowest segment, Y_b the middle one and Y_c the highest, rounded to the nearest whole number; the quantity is 138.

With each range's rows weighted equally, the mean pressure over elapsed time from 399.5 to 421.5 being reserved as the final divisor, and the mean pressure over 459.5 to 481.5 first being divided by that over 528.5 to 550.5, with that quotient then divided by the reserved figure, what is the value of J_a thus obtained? 0.0047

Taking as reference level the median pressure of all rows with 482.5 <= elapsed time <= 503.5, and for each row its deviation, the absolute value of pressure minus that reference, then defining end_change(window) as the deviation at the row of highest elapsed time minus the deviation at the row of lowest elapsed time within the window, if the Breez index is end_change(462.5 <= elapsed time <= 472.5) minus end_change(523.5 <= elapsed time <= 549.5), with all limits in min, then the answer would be 13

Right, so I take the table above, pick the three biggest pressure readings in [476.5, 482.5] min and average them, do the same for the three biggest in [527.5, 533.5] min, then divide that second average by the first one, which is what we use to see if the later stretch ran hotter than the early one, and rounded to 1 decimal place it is 1.6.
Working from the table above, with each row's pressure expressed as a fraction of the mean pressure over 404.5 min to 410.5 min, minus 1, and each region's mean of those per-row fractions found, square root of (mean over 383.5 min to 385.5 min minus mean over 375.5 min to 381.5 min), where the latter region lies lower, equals 0.22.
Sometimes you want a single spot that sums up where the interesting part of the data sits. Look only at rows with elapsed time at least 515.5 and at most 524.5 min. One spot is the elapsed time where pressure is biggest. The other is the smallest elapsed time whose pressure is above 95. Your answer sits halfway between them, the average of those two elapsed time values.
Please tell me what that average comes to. 516.0 min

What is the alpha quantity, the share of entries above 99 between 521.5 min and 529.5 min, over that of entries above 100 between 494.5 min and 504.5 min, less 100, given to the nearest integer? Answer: -99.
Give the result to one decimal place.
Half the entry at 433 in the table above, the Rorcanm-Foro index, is 45.4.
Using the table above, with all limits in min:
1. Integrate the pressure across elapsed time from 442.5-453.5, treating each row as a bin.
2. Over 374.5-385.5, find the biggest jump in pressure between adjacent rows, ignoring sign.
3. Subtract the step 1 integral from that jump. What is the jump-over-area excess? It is -883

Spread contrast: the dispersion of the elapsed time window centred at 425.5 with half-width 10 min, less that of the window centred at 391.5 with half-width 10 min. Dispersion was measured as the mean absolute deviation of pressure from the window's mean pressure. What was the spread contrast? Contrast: -4.6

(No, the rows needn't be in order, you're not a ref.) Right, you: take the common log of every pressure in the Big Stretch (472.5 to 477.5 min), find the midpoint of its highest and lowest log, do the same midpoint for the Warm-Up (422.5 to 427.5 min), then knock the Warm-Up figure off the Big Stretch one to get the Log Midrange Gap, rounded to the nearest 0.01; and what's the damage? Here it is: -0.27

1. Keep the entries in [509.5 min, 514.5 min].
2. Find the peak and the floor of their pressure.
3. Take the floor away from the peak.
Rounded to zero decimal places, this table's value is 15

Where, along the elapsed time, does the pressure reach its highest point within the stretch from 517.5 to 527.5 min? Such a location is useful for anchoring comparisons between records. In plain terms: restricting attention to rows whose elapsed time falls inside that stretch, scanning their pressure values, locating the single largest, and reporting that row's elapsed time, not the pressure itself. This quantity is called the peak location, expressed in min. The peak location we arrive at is 518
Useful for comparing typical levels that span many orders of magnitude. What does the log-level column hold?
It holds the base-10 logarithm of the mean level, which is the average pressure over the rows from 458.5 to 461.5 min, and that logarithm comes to 1.82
